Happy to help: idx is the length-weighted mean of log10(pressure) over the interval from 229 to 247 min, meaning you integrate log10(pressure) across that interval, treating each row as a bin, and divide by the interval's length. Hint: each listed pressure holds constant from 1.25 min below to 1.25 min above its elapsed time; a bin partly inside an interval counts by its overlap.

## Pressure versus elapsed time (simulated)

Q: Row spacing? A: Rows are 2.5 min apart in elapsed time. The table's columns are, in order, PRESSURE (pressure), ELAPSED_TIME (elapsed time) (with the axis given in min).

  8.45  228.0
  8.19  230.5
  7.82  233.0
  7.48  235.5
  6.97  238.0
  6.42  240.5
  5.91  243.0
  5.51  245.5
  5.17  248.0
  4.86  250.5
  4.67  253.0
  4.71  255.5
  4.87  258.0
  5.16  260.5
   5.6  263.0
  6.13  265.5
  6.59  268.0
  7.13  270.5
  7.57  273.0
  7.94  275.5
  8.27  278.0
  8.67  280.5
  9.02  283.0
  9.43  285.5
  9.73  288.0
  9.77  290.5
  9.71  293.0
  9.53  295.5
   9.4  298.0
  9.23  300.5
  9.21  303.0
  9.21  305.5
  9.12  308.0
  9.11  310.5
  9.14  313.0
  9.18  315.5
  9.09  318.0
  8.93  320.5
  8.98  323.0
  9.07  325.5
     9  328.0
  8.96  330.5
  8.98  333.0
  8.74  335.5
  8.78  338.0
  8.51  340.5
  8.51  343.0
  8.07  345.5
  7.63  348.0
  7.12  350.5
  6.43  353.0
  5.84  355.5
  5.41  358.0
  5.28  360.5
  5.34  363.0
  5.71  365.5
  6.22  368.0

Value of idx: 0.83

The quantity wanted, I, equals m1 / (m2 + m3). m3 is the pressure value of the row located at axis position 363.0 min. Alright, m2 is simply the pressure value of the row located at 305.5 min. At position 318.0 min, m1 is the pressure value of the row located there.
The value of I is 0.62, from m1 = 9.09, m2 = 9.21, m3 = 5.34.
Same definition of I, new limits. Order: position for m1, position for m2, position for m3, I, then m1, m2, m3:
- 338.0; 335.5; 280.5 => 0.50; 8.78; 8.74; 8.67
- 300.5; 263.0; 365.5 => 0.82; 9.23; 5.6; 5.71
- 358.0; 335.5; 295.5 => 0.30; 5.41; 8.74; 9.53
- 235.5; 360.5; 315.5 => 0.52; 7.48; 5.28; 9.18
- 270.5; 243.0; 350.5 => 0.55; 7.13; 5.91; 7.12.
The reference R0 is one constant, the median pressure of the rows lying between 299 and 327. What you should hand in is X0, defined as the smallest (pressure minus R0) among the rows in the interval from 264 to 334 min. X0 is -3.0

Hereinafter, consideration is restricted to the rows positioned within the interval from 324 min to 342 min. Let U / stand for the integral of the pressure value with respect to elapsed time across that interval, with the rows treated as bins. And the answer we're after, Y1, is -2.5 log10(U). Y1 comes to -5.5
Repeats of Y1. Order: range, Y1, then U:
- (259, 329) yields -6.9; 596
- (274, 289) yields -5.3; 132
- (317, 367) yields -6.5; 385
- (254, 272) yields -5.0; 104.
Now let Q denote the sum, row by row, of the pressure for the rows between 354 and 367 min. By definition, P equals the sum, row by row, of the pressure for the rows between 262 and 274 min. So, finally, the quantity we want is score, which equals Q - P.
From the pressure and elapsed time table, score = -5.4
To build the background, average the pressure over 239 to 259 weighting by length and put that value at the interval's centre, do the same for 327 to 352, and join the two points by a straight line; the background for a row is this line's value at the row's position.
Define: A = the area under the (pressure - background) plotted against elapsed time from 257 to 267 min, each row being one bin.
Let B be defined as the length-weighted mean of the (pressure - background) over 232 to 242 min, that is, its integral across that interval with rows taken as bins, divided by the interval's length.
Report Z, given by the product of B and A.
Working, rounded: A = -2.6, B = 2.2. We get -5.7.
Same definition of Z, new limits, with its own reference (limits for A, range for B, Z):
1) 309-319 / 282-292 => 46.6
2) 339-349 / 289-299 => -9.7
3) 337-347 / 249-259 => 0.3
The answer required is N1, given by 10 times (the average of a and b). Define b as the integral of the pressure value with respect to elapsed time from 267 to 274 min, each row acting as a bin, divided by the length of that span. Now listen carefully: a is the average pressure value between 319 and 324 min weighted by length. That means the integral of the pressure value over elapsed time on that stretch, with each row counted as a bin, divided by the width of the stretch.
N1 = 80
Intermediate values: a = 8.96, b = 7.1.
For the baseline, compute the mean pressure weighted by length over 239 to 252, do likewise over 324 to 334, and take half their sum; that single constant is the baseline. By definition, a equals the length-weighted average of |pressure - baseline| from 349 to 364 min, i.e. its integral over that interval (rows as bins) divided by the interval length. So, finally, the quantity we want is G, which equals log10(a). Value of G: 0.13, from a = 1.4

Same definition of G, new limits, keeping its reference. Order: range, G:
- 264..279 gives -0.18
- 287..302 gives 0.35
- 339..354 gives -0.11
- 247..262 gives 0.38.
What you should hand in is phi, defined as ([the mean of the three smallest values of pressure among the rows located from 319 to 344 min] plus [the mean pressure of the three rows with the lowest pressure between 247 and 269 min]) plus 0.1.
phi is 13.4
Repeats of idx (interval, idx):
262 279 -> 0.84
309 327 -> 0.96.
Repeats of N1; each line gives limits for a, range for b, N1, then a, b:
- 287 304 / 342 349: 88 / 9.51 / 8.1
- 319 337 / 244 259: 70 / 8.95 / 5.0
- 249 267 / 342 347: 67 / 5.16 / 8.2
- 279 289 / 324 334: 91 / 9.18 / 9.0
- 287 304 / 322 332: 93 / 9.51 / 9.0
